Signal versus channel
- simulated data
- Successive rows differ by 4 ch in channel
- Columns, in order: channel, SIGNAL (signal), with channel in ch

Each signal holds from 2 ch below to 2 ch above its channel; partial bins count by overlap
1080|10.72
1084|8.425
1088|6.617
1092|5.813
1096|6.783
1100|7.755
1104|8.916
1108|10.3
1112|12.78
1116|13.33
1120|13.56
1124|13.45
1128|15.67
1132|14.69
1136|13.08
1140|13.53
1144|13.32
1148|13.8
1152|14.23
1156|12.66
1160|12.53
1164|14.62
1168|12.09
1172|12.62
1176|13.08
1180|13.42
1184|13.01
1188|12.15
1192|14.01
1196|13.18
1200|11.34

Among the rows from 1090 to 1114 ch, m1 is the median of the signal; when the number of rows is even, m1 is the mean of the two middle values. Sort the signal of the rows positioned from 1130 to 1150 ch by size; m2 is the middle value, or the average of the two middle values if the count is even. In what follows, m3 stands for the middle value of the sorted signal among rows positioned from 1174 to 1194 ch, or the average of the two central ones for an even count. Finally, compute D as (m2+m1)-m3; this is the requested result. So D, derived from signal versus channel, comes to 8.8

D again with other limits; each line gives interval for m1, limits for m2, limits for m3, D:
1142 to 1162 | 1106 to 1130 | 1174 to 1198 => 13.6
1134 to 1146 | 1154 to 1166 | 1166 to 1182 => 13.1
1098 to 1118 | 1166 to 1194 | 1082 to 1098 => 16.6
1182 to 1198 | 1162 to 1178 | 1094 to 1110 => 17.6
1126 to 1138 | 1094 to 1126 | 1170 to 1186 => 13.2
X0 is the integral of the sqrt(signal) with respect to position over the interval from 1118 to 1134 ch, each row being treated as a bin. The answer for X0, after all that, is 60.6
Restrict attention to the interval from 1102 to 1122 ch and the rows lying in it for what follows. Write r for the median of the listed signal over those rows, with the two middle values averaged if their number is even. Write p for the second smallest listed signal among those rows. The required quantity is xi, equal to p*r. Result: 132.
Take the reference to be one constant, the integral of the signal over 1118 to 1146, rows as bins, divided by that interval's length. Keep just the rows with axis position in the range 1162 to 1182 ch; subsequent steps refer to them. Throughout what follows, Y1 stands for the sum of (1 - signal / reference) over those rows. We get 0.3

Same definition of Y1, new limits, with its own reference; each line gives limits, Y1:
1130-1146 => 0.1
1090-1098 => 1.1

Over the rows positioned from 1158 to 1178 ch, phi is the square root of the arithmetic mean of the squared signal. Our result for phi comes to 13.0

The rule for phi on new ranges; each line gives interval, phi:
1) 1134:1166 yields 13.5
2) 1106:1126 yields 12.7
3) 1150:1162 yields 13.2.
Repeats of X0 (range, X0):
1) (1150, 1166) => 58.8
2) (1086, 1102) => 41.5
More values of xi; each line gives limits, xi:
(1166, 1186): 164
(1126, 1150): 182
